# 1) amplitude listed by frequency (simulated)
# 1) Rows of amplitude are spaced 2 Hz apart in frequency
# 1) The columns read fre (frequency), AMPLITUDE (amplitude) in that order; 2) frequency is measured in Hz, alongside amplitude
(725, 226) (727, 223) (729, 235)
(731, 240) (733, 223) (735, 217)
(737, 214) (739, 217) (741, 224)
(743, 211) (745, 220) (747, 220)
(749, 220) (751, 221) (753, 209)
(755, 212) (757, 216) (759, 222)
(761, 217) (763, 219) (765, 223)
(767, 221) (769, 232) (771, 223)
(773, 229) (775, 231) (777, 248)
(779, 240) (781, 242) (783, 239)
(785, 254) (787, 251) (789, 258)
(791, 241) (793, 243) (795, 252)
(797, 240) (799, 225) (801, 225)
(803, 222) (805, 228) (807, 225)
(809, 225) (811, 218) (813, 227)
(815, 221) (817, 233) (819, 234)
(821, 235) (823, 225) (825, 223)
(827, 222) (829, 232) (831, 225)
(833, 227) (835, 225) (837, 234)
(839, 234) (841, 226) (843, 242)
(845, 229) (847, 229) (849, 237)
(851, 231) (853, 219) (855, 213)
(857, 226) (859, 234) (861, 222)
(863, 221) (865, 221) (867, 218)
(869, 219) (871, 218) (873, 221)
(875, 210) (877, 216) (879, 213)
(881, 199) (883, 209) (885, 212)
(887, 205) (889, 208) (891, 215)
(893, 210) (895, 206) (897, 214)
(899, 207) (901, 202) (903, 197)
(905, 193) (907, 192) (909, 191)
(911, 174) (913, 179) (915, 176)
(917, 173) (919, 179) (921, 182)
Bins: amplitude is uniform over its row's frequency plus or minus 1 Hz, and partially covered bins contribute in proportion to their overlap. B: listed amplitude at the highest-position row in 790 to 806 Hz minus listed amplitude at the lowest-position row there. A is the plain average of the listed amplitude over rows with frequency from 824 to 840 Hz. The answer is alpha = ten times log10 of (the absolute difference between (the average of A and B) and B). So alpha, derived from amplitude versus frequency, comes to 20.8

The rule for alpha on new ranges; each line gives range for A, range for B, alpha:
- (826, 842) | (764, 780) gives 20.2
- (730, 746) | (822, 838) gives 20.2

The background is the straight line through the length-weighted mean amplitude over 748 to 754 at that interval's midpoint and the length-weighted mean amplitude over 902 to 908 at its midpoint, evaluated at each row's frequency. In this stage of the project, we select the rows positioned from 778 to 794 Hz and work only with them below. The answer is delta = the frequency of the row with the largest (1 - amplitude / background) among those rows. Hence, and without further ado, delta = 783 Hz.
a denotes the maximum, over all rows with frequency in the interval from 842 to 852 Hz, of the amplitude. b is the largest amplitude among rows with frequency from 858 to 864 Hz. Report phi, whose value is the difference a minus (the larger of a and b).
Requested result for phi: 0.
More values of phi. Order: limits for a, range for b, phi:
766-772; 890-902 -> 0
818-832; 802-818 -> 0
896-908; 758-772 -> -18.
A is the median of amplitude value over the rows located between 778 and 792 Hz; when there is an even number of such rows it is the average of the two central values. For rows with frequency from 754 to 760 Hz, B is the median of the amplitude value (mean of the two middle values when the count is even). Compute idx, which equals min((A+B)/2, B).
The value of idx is 216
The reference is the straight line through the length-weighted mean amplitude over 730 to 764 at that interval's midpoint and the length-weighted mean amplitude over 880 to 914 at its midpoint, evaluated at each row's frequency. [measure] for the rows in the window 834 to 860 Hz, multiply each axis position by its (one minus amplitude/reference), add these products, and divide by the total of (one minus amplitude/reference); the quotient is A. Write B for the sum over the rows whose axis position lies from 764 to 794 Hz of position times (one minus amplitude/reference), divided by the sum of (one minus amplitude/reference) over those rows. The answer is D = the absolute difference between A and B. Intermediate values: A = 846.6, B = 782.8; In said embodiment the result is 63.8 Hz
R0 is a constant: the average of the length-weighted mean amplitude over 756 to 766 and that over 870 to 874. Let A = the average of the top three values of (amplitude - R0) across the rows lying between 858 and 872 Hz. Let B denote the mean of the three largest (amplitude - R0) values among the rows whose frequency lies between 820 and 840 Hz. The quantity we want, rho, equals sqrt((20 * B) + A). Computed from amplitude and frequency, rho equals 17.4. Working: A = 6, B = 15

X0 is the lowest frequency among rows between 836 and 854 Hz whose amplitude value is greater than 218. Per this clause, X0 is 837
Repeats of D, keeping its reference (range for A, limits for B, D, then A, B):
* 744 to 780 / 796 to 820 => 33.0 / 775.3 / 808.3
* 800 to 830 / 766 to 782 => 40.4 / 816.4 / 776.0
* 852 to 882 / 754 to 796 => 80.6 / 864.8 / 784.2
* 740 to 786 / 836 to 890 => 76.9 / 779.5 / 856.3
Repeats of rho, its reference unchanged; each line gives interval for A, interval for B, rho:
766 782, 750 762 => 5.9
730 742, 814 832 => 17.3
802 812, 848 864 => 17.2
